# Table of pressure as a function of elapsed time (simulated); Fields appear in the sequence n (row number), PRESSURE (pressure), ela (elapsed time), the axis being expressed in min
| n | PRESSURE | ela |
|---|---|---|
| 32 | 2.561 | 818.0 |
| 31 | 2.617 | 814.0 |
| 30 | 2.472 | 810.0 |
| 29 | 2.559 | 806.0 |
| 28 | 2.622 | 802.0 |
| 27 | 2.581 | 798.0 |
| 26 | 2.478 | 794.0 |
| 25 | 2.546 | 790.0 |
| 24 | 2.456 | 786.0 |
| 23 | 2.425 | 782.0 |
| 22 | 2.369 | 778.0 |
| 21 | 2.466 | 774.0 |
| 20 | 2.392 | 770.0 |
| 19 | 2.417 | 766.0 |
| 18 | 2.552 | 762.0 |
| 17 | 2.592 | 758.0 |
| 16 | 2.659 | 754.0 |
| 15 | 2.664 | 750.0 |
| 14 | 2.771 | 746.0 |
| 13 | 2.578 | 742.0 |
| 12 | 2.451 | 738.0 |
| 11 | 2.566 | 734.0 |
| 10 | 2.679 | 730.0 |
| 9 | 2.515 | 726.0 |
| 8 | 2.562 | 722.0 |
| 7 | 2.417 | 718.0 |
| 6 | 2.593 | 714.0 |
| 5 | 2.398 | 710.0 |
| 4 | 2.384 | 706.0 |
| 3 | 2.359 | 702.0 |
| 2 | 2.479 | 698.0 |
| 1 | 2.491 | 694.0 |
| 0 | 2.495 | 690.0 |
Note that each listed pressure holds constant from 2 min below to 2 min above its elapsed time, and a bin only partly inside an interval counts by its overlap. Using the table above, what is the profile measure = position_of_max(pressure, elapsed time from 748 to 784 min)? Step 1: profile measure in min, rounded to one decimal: 750.0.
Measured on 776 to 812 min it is 802.0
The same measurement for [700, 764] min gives 746.0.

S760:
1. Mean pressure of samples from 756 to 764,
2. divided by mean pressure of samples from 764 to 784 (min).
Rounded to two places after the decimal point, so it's 1.07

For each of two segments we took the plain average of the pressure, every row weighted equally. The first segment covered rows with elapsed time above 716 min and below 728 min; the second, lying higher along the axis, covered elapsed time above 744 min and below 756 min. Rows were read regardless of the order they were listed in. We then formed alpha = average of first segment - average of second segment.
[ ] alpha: -0.20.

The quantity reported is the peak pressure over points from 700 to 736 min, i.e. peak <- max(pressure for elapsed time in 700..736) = 2.679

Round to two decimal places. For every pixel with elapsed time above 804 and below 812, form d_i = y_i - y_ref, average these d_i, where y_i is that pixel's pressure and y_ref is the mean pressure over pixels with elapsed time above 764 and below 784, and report 0.10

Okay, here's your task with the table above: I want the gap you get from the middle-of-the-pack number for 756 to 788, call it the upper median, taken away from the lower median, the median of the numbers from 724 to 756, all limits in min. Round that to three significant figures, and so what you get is 0.178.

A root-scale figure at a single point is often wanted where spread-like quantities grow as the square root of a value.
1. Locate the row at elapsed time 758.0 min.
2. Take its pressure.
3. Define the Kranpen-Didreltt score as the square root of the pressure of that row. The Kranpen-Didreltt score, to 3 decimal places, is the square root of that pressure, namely 1.610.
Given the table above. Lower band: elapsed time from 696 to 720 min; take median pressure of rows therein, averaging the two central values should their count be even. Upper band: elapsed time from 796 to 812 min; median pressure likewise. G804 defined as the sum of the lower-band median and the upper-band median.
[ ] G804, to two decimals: 4.98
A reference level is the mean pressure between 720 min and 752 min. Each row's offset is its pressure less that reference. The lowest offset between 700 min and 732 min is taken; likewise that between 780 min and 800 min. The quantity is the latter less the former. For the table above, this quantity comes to 0.07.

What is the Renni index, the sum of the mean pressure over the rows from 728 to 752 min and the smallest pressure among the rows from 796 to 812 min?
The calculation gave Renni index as 5.09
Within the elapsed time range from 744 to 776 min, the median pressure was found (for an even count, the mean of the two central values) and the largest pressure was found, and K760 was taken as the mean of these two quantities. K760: 2.67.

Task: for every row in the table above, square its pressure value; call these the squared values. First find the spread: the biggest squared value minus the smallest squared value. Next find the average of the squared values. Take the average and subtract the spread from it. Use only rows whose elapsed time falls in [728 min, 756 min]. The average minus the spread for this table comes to 5.2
